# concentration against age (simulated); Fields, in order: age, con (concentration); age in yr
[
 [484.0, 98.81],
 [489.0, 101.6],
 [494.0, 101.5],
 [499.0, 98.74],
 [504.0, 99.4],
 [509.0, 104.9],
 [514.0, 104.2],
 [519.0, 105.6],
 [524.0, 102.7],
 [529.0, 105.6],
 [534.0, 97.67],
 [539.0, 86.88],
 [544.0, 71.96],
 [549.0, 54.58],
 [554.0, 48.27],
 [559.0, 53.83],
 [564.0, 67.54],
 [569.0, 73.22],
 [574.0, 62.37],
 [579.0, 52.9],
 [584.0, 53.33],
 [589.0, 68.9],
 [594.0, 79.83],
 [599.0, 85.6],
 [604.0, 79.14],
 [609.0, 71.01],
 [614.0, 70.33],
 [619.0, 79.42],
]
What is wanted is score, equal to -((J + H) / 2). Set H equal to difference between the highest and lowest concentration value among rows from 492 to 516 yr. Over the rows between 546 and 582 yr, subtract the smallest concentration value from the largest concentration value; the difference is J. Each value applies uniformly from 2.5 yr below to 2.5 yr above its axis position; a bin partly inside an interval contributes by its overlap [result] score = -16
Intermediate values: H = 6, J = 25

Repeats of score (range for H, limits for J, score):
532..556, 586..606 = -33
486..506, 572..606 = -18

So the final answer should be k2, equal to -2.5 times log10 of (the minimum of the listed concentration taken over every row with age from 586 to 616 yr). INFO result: -4.60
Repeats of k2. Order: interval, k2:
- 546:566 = -4.21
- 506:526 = -5.03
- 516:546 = -4.64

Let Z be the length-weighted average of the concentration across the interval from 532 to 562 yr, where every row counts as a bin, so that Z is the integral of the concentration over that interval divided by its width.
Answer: 68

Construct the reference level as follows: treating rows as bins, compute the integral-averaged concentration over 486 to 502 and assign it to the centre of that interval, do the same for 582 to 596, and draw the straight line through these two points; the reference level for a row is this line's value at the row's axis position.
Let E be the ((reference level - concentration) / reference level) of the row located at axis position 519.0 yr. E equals -0.2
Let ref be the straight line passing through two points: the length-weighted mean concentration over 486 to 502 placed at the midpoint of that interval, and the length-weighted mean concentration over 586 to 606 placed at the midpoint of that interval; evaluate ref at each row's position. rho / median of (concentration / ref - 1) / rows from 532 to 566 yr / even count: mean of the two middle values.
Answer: -0.20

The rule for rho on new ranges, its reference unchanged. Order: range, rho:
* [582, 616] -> -0.05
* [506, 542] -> 0.08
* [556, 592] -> -0.25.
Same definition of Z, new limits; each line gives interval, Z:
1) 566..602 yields 68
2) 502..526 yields 103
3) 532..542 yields 91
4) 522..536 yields 102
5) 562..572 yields 70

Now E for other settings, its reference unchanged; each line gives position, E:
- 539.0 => 0.0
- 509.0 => -0.1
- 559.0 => 0.3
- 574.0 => 0.1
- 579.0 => 0.3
